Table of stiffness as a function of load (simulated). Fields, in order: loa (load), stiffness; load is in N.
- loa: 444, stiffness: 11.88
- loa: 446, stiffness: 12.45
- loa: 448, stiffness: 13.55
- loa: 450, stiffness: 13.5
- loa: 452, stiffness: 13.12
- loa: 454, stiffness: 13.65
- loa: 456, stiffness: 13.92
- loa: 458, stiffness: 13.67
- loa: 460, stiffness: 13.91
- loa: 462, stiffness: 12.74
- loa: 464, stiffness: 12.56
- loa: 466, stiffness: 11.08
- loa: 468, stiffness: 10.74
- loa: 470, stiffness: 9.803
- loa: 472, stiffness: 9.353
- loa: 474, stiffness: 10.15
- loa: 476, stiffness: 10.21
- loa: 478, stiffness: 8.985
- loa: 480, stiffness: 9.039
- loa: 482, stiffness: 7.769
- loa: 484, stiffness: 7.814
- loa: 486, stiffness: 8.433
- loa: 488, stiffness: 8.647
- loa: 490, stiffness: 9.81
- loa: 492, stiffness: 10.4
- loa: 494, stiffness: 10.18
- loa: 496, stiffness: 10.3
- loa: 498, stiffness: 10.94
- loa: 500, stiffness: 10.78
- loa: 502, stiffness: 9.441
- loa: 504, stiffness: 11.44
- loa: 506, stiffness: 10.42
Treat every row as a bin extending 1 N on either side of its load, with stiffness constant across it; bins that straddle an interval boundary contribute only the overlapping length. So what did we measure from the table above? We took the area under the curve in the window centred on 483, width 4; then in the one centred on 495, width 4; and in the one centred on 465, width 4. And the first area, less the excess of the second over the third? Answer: 37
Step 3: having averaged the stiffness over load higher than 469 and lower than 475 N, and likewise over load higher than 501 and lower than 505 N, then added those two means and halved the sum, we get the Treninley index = 10.1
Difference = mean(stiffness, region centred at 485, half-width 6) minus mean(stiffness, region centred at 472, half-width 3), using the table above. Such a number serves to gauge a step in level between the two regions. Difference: -1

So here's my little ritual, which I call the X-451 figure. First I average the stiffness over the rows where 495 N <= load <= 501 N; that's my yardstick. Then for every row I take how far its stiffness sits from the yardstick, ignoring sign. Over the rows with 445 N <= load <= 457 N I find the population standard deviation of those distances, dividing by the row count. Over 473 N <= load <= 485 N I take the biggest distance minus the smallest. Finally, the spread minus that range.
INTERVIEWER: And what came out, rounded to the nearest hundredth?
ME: -1.97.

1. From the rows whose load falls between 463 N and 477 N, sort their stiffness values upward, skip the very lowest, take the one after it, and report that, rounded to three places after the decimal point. 9.803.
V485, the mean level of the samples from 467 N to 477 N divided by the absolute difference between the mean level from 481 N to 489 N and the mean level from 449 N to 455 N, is 1.9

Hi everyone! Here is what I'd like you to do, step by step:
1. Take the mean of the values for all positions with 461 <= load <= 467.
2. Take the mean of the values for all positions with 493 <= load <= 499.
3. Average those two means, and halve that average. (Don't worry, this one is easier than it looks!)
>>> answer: 5.65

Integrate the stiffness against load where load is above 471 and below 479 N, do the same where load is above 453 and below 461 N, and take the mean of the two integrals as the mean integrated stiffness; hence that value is 93.8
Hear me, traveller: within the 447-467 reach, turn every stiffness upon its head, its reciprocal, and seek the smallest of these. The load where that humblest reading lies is 456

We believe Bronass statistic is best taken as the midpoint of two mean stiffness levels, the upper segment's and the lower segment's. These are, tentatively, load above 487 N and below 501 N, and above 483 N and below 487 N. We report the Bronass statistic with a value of 9.1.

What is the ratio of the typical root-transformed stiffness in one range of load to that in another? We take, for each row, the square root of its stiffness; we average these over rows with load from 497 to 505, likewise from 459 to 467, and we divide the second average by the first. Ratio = 1.09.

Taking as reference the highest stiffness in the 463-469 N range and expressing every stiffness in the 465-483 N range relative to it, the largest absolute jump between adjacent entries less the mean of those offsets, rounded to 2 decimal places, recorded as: 4.15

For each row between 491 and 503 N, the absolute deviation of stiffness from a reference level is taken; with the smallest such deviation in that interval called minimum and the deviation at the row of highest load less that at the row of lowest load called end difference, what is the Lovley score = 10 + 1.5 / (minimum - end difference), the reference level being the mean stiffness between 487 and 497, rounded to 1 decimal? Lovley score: 13.6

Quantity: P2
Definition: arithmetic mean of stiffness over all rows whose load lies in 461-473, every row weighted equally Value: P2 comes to 11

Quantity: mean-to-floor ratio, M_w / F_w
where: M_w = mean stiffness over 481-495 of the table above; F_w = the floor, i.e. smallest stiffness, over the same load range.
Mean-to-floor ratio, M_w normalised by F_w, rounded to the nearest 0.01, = 1.16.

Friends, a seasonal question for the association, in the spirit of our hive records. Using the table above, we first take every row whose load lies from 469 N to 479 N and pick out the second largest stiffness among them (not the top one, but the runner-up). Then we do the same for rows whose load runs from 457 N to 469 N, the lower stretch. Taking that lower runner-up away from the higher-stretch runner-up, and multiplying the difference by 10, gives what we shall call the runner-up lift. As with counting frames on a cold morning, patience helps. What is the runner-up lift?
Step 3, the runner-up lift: -35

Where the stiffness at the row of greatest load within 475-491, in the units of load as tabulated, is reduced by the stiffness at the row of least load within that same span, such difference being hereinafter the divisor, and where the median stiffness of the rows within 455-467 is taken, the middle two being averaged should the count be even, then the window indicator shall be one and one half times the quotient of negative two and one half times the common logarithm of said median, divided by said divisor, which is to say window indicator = 11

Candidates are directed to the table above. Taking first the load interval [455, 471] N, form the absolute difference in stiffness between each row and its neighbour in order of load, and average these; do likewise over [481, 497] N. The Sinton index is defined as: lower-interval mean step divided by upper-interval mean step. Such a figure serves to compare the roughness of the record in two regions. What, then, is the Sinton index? 1.55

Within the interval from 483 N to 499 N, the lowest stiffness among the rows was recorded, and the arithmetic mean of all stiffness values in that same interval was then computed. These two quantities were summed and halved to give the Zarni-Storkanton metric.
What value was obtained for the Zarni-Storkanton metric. 8.7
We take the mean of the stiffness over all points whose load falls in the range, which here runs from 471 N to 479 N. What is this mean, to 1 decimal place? 9.7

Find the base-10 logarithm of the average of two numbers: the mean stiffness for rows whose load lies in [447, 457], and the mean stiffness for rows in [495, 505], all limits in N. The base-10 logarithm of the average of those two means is 1.08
